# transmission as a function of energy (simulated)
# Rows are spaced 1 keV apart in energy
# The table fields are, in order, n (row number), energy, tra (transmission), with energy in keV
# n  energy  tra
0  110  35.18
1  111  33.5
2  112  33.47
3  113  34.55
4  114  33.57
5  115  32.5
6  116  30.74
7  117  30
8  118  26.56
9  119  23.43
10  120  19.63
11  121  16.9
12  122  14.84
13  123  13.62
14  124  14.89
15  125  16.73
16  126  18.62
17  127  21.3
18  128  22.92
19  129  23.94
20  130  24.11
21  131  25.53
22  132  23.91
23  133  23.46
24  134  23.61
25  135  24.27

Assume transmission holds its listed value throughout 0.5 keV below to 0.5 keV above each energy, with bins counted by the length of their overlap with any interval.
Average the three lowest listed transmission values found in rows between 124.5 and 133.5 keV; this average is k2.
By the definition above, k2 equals 19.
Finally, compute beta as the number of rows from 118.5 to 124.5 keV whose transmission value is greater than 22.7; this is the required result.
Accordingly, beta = 1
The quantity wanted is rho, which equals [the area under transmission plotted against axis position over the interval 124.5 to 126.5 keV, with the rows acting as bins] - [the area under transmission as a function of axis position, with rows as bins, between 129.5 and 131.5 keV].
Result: -14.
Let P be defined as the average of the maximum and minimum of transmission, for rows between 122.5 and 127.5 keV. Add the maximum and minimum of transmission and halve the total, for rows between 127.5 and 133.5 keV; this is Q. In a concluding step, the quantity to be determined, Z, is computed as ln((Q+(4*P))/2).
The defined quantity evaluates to 3.85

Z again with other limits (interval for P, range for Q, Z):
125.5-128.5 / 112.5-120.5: 4.01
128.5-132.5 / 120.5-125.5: 4.04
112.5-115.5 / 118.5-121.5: 4.35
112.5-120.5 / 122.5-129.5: 4.15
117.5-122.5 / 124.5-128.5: 3.94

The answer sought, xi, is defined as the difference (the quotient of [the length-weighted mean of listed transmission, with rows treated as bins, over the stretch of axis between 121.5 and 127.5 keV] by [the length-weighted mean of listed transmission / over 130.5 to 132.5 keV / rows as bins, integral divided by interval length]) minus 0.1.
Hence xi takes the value 0.57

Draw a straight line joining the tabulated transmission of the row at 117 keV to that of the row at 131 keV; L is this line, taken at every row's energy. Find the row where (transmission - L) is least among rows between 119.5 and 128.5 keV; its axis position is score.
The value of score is 123 keV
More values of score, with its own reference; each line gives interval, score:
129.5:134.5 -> 130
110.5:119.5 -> 119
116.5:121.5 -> 121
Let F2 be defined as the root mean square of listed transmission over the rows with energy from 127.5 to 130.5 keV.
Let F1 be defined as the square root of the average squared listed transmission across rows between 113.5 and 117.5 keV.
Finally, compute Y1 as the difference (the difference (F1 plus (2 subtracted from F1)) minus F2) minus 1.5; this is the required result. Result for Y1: 36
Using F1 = 32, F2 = 24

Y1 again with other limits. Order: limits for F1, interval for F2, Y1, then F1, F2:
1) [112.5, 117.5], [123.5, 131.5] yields 40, 32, 21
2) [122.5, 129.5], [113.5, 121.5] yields 8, 19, 27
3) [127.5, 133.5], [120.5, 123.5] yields 29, 24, 15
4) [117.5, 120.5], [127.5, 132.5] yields 19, 23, 24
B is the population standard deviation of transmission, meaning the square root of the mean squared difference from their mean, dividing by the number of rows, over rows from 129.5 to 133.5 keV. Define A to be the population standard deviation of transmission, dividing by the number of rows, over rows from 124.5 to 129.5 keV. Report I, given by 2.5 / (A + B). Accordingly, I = 0.72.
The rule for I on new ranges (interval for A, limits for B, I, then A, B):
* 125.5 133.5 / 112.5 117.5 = 0.68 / 2.0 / 1.7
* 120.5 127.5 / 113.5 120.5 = 0.35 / 2.4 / 4.7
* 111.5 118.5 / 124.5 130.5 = 0.47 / 2.6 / 2.8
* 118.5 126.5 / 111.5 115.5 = 0.68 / 3.0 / 0.7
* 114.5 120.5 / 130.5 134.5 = 0.47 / 4.5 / 0.8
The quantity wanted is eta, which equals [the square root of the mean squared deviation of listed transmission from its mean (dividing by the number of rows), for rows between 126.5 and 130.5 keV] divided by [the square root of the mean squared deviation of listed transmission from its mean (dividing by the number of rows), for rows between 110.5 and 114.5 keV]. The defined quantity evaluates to 2.5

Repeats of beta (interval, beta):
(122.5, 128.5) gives 1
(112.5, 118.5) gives 6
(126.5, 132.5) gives 5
